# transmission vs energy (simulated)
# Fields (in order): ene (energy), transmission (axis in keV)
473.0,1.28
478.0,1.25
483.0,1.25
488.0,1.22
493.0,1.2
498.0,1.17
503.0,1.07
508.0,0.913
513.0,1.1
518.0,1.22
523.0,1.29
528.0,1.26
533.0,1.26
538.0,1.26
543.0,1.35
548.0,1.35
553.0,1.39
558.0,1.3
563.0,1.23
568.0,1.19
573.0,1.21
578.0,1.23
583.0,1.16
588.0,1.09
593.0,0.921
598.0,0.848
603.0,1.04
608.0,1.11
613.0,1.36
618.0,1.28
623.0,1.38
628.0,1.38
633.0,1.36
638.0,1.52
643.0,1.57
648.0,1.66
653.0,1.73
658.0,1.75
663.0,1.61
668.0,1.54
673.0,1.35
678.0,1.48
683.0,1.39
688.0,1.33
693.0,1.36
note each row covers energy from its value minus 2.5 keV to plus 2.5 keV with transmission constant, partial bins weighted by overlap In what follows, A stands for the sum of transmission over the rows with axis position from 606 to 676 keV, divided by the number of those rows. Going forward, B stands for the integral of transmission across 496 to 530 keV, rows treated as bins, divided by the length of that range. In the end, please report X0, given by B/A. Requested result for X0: 0.78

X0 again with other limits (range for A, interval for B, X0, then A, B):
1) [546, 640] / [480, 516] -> 0.92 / 1.23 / 1.13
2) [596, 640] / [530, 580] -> 1.02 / 1.25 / 1.28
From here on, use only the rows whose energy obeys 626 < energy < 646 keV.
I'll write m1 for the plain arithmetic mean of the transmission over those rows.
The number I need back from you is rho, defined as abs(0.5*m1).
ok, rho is 0.73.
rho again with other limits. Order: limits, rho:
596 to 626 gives 0.58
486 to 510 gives 0.56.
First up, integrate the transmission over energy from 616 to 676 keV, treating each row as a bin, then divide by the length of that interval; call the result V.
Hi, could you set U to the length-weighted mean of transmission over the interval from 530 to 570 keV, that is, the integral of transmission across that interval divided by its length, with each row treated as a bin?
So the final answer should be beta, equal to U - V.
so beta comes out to -0.2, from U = 1.29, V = 1.51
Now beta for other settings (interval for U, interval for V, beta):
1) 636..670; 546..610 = 0.5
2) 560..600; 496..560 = -0.1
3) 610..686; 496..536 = 0.3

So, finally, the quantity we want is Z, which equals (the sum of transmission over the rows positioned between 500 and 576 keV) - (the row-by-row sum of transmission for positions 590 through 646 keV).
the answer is 4.6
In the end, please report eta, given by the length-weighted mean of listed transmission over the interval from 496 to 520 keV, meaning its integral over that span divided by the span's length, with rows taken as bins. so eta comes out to 1.09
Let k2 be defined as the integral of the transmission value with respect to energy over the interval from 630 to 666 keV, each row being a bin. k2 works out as 57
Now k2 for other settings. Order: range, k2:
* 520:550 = 39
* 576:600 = 25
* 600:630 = 37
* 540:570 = 39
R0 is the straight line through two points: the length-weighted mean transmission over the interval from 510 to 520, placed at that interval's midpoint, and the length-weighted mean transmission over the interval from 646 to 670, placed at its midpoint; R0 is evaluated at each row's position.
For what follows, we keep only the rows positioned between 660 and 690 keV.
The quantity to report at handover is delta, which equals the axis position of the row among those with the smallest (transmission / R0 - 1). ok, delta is 688.0 keV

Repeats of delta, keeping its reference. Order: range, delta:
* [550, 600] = 598.0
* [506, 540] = 508.0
